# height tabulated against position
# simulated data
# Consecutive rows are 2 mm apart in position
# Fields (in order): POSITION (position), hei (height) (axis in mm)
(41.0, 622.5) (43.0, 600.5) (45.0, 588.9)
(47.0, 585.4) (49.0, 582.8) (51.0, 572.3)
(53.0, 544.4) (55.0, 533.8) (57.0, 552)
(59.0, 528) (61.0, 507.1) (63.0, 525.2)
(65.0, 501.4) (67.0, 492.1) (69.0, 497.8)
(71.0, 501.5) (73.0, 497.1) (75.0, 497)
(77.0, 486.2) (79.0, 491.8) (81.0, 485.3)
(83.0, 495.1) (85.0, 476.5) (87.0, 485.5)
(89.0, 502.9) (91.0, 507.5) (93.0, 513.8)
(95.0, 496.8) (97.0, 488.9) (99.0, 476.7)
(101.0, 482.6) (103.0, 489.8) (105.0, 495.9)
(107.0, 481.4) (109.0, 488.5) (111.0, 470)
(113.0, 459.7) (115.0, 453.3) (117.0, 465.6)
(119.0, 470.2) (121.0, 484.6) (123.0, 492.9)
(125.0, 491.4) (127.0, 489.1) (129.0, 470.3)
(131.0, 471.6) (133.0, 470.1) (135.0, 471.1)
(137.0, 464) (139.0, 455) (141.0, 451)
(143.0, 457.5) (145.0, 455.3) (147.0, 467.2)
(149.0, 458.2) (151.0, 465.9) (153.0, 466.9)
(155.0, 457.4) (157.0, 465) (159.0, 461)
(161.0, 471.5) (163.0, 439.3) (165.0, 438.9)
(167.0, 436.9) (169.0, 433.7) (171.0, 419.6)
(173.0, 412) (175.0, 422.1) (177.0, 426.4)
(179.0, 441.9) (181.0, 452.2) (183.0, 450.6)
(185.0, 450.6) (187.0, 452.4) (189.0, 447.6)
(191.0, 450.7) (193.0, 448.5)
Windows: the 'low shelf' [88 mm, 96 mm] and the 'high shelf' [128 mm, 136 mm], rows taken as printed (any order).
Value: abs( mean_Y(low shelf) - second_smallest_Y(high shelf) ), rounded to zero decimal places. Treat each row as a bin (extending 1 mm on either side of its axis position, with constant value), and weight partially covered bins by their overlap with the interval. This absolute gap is 35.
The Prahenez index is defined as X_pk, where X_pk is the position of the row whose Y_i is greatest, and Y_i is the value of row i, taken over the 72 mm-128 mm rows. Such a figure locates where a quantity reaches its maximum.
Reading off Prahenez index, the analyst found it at 93.0 mm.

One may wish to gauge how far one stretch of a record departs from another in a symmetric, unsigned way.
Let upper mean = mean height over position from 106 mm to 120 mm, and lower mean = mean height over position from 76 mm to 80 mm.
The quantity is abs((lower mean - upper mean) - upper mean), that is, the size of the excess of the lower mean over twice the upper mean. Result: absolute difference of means 451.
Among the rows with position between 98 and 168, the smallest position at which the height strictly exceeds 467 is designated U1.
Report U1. 99.0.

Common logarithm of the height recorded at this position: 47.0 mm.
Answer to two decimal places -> 2.77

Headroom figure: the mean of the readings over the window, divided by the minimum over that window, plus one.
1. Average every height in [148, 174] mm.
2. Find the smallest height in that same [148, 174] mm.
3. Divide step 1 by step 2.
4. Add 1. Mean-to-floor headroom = 2.09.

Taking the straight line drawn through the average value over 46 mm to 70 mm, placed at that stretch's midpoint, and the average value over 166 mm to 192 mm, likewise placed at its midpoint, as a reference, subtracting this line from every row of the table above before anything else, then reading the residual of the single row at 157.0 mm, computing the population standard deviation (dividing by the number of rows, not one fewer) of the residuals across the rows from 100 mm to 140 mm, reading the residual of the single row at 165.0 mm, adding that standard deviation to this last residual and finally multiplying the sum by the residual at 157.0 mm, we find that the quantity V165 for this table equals 17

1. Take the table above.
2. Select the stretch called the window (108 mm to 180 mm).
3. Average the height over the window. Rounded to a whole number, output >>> 459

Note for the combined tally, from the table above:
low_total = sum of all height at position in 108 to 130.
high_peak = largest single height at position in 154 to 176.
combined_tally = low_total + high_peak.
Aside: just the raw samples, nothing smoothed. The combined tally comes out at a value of 5707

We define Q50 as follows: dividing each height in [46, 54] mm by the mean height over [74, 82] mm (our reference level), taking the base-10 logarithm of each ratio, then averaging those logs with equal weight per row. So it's 0.07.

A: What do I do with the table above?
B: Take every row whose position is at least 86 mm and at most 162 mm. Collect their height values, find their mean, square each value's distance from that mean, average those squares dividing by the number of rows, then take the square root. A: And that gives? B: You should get 16.0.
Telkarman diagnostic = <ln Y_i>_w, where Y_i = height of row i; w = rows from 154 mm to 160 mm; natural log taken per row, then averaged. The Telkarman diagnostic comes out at 6.13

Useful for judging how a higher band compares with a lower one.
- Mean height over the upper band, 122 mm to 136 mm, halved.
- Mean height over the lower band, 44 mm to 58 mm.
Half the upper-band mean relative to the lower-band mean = 0.424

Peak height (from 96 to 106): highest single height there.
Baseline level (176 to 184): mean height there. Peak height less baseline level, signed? 53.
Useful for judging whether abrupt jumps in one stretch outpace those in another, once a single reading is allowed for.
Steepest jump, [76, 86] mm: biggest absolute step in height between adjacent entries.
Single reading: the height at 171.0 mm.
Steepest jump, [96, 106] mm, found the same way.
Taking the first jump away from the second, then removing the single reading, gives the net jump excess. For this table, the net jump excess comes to -426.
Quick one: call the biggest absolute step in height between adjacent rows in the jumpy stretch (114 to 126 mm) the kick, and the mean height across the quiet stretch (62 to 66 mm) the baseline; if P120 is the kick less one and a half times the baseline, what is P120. -756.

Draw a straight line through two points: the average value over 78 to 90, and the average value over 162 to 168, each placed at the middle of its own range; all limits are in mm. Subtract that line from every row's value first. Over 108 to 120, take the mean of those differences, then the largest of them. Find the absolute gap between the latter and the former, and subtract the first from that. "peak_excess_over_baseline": 20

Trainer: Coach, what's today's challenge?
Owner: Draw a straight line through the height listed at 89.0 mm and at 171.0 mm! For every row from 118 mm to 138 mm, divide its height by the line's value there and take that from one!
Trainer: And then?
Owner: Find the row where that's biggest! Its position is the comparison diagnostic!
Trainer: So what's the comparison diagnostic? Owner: 119.0 mm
